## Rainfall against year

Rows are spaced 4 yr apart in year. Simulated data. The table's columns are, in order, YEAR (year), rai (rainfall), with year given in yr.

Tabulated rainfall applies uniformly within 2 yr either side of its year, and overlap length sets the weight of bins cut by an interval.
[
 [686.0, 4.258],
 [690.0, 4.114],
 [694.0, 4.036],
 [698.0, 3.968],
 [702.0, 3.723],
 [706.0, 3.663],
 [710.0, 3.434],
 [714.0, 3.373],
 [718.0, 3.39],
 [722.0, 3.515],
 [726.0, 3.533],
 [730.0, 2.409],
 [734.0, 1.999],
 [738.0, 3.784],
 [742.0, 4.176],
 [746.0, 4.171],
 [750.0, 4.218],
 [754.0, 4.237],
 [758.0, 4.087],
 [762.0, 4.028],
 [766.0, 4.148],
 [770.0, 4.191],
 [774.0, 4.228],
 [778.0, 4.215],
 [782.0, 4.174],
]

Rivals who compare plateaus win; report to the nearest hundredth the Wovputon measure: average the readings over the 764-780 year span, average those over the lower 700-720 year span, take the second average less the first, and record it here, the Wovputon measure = -0.68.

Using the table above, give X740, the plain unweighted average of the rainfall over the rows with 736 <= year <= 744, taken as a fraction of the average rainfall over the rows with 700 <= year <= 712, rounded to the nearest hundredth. 1.10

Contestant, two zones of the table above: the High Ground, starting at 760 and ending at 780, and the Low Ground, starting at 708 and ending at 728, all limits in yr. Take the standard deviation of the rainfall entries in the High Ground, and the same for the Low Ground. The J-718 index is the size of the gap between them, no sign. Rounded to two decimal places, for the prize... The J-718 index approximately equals 0.01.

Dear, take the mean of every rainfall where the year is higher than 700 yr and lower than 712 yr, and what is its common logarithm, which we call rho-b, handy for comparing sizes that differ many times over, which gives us 0.56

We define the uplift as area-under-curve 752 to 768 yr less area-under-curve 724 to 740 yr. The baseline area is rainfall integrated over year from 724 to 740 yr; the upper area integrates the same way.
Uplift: 19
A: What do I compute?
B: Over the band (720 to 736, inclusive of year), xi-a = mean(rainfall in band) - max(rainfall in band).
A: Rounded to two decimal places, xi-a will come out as -0.67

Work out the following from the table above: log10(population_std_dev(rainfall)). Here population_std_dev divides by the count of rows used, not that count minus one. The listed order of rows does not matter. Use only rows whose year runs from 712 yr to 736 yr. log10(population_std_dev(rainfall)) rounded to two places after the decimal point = -0.22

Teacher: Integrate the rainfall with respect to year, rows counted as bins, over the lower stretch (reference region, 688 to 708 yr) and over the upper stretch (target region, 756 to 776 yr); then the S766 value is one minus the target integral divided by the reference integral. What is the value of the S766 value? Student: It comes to -0.06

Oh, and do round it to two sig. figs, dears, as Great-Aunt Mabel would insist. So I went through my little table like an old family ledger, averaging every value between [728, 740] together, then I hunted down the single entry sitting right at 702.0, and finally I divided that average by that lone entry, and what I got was 0.73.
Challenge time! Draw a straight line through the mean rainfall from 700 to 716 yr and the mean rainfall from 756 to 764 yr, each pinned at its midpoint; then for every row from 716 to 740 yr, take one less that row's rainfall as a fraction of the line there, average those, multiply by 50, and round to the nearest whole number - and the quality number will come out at 8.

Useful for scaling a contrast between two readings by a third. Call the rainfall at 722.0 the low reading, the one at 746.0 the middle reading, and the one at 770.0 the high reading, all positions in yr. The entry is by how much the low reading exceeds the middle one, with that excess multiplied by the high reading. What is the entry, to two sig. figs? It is -2.7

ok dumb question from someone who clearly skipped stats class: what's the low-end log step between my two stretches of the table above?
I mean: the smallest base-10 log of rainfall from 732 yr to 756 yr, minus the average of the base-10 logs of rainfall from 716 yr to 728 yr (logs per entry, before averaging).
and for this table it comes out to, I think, -0.24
